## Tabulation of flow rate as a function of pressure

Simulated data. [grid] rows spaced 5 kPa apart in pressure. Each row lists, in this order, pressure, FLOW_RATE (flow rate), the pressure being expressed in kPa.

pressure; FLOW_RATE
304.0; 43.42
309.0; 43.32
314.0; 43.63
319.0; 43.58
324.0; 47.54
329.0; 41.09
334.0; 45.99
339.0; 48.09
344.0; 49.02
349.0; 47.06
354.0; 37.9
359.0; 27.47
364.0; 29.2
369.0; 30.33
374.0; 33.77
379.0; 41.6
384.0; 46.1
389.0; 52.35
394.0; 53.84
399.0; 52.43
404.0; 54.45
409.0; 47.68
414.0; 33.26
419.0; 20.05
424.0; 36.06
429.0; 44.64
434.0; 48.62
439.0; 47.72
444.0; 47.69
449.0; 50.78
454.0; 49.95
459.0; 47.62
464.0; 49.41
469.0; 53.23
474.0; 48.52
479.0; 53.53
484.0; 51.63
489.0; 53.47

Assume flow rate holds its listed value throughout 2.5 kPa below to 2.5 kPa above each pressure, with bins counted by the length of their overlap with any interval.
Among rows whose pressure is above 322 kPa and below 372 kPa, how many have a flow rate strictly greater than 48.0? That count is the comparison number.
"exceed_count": 2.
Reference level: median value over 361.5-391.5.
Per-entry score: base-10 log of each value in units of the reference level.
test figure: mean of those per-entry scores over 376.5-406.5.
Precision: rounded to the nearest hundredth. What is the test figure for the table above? 0.12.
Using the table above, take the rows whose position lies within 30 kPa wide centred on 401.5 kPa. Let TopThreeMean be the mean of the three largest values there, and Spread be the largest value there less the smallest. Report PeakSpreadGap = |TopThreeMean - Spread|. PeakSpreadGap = 32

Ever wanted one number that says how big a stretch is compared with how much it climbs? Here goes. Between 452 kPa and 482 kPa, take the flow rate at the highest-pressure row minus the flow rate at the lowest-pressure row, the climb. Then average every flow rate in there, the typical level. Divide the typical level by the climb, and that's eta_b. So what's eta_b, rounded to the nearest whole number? 14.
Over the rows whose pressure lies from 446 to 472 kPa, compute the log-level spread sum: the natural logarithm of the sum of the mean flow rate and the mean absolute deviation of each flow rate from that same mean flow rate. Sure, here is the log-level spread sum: 3.94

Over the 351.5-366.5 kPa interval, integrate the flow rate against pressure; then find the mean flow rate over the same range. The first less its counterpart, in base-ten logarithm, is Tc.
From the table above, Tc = 2.64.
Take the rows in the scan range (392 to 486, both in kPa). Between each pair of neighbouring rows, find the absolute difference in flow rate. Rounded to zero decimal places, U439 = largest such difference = 16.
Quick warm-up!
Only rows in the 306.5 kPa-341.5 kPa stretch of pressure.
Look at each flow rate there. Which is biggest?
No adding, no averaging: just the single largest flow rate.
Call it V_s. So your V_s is 48.09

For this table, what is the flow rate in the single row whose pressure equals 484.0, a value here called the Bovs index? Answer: 51.63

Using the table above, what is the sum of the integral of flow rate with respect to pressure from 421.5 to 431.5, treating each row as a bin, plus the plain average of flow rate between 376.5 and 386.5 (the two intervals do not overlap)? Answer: 447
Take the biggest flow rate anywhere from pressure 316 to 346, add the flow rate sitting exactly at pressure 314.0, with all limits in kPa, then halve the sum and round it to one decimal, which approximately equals 46.3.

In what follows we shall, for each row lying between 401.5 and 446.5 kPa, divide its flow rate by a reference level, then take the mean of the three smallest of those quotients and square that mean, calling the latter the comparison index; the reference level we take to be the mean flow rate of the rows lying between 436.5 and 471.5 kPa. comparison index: 0.36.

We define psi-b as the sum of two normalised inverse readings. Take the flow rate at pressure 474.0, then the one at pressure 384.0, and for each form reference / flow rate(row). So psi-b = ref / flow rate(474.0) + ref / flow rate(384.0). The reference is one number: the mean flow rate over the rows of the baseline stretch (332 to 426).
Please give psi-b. 1.75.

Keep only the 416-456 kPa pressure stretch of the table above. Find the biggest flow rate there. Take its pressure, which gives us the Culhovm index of 449.0 kPa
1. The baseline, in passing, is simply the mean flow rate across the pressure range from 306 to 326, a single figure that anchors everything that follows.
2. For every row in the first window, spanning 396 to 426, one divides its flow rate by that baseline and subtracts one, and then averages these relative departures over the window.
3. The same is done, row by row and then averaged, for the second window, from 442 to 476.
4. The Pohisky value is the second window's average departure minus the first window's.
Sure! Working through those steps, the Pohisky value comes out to 0.20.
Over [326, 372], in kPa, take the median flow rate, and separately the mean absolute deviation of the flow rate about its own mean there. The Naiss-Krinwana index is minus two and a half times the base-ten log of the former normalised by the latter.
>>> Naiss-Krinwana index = -1.86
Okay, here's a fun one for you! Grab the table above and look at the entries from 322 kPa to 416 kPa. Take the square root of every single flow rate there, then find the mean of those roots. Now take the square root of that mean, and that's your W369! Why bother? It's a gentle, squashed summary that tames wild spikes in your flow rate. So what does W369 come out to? 2.56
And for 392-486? 2.61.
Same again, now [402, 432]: 2.49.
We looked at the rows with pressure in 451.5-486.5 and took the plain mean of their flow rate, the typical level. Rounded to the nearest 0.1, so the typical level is 50.6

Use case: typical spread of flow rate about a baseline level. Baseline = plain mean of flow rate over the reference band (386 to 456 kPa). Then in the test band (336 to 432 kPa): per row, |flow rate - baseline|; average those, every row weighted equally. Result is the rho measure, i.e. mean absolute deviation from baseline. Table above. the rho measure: 8.5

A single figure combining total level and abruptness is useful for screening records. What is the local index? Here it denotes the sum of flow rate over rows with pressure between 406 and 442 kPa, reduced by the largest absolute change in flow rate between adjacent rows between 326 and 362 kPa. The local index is 268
